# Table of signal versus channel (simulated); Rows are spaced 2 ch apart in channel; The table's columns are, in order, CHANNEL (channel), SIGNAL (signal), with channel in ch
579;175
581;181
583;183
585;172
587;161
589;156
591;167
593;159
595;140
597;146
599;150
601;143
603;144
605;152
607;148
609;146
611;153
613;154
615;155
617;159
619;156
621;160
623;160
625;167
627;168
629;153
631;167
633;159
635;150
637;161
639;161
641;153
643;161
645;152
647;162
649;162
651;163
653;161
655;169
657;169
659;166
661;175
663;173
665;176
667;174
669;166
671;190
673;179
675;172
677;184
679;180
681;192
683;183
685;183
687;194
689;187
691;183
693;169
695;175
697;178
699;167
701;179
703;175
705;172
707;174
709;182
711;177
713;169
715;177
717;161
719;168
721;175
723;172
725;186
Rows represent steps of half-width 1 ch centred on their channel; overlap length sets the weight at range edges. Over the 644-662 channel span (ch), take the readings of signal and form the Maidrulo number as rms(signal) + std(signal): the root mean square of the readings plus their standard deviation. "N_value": 171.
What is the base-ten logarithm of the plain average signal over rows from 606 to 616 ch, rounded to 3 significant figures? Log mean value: 2.18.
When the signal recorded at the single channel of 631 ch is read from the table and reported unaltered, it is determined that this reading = 167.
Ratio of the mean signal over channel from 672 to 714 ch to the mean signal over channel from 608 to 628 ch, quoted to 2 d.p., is 1.13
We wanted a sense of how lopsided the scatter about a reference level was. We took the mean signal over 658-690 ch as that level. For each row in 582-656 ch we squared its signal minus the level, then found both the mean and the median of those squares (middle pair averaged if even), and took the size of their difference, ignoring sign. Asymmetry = 134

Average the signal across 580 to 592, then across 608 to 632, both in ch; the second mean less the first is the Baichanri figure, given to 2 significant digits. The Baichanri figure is -12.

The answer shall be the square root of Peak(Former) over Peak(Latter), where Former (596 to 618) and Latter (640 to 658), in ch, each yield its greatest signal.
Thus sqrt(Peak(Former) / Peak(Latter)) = 0.970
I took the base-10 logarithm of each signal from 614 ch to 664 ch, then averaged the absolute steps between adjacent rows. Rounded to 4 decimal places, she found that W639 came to 0.0154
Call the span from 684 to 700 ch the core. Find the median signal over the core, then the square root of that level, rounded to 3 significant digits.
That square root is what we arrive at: 13.4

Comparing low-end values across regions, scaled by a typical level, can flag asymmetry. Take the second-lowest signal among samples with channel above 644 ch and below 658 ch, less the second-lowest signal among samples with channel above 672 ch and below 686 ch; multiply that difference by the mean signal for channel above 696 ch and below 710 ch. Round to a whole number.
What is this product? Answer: -3155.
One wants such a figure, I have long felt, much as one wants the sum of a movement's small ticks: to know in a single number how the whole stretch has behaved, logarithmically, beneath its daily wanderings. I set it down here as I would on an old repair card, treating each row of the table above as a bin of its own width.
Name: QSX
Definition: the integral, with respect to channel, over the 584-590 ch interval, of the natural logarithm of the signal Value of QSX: 30.6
